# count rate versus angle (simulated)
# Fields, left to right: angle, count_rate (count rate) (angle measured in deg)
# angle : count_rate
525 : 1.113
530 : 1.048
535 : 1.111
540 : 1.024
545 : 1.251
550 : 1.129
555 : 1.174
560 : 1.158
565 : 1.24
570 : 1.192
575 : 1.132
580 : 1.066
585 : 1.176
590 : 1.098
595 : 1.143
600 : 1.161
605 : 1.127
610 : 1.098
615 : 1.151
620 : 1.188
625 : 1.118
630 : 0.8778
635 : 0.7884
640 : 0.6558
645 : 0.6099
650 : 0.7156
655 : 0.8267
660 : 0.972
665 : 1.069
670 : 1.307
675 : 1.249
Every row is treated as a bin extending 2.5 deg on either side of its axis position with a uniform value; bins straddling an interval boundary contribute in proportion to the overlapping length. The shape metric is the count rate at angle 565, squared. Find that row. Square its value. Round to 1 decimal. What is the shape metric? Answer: 1.5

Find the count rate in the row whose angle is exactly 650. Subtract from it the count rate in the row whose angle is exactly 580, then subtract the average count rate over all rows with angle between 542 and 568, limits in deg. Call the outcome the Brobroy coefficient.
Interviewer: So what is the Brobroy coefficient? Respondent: -1.54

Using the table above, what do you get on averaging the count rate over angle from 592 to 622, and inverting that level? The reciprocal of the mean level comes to 0.87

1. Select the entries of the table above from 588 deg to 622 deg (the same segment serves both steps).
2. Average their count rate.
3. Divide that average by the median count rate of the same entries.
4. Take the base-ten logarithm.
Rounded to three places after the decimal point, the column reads -0.002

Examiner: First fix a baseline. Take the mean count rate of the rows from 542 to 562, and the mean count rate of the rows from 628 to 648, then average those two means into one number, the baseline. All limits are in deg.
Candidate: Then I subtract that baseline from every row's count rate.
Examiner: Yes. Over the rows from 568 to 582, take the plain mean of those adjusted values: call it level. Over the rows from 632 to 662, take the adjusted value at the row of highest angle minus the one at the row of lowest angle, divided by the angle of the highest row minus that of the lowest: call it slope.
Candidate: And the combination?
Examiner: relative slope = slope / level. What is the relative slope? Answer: 0.04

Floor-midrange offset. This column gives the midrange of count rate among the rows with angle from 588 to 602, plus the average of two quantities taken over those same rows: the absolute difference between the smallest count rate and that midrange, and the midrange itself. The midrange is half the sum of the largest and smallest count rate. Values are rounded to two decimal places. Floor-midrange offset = 1.71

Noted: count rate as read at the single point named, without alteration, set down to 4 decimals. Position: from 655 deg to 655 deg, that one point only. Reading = 0.8267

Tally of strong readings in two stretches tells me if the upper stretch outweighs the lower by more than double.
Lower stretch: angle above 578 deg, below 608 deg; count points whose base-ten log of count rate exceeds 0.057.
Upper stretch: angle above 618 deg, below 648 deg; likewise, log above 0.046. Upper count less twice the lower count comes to -4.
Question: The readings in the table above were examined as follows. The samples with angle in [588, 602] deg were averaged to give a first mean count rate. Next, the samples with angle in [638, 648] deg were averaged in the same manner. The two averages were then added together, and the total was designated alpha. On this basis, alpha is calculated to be 1.77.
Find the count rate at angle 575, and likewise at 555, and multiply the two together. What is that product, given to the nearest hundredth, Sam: 1.33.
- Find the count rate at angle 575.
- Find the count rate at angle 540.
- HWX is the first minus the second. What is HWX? 0.11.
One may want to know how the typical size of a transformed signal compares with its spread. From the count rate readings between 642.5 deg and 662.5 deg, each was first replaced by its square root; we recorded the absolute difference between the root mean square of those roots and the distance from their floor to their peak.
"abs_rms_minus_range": 0.68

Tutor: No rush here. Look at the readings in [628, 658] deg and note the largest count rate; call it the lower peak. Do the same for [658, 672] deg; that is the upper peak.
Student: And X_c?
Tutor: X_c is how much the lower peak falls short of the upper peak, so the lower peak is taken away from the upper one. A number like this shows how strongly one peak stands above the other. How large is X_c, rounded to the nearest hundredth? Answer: 0.43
